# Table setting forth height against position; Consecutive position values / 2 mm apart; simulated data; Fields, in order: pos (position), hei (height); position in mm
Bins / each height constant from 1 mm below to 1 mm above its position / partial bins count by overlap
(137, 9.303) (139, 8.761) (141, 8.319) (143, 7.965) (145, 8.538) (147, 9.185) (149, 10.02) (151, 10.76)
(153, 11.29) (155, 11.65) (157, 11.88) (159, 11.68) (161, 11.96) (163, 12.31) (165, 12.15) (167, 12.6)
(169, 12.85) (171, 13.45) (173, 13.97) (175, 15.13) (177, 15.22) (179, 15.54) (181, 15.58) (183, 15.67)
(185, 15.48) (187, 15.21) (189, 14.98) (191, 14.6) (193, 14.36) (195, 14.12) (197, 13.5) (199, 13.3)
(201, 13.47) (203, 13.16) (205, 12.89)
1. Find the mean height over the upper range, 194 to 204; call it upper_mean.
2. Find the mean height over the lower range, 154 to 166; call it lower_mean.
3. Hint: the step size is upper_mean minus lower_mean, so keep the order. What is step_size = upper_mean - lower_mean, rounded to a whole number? 2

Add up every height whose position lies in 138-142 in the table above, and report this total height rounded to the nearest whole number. 17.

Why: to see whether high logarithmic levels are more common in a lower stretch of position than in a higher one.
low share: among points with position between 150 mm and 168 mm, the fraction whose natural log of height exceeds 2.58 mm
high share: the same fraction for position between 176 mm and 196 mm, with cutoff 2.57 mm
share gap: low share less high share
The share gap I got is -1.0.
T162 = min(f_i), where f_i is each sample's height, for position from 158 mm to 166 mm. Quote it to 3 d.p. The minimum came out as 11.680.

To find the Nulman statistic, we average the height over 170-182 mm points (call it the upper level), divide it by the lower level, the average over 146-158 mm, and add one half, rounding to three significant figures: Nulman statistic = 1.87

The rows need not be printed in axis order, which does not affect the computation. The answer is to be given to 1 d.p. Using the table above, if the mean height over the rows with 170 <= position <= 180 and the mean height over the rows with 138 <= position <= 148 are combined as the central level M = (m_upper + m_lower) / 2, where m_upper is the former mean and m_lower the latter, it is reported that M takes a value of 11.6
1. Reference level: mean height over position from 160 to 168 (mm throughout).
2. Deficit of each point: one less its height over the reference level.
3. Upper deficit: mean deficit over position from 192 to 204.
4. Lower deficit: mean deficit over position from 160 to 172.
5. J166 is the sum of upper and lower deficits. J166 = -0.14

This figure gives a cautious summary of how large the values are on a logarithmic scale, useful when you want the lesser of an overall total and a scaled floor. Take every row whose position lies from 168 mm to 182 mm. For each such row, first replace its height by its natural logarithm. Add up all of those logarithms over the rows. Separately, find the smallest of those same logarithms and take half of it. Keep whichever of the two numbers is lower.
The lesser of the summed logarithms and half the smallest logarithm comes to 1.28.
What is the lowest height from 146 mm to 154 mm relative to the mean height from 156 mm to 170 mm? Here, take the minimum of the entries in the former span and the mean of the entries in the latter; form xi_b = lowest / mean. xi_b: 0.75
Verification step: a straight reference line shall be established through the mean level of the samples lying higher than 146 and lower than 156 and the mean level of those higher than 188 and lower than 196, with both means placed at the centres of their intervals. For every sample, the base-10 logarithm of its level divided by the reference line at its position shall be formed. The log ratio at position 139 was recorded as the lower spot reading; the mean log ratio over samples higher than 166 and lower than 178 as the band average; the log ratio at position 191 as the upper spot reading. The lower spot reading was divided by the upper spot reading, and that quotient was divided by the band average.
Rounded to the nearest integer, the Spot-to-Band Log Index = -144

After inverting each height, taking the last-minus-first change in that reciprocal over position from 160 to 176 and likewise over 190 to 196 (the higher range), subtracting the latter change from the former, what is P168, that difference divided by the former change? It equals 1.1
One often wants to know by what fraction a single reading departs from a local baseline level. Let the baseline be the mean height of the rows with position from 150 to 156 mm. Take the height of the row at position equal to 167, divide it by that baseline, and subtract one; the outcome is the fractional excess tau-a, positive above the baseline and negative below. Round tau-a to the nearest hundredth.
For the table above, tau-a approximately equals 0.12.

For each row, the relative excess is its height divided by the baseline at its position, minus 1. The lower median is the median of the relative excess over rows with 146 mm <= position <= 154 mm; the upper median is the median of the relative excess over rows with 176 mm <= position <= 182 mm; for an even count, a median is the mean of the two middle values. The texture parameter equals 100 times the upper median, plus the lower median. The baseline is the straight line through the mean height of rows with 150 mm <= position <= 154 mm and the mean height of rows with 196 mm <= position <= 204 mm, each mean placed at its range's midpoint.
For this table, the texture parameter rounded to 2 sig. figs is 25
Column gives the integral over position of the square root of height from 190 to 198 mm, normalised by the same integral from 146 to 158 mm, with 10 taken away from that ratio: -9.2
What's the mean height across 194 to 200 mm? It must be 13.6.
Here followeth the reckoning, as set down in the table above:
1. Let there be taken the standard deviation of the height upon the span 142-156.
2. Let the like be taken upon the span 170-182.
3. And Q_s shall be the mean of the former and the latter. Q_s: 1.1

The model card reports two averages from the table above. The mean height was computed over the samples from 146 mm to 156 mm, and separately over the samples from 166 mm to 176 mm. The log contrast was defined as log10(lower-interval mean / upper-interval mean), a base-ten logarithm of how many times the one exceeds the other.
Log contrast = -0.11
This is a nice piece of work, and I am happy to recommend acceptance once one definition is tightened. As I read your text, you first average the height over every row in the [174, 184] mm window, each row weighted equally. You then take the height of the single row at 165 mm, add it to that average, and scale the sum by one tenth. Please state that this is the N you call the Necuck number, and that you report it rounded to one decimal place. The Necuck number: 2.8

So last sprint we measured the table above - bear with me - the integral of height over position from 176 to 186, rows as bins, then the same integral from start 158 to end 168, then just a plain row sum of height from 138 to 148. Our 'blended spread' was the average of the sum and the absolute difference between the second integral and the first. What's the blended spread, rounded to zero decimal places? 38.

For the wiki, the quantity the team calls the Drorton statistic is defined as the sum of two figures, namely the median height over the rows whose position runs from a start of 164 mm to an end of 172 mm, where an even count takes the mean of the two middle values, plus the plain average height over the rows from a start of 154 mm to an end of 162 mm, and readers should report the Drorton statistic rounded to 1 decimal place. 24.5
